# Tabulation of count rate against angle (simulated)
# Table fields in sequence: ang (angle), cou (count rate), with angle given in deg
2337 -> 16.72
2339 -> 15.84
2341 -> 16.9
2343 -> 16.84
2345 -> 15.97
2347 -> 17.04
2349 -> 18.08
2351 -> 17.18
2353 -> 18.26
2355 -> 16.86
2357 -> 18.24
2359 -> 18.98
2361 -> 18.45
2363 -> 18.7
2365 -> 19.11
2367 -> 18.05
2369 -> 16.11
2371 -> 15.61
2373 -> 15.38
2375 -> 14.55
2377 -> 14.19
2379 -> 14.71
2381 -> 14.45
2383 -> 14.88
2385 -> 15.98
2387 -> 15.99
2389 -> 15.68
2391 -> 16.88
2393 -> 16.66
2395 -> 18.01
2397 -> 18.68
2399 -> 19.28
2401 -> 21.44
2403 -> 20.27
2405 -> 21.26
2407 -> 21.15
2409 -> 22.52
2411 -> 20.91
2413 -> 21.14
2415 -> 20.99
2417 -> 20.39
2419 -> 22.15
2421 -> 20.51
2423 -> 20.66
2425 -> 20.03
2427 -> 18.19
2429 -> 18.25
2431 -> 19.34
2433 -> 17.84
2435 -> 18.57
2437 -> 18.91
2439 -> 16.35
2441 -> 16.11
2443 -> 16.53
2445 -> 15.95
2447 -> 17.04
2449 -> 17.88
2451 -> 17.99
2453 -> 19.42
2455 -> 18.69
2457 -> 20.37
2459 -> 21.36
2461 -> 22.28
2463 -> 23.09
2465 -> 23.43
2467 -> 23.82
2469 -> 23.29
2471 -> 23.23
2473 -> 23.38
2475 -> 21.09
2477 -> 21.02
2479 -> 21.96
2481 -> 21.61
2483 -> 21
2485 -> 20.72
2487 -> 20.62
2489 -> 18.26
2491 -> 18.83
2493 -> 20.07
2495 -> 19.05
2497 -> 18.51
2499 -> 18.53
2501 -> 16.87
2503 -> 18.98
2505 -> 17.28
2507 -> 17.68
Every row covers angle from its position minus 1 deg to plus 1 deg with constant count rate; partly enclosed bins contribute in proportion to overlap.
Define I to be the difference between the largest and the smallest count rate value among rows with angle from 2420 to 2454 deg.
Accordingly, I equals 4.7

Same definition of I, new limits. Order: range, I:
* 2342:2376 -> 4.6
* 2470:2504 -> 6.5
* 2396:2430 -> 4.3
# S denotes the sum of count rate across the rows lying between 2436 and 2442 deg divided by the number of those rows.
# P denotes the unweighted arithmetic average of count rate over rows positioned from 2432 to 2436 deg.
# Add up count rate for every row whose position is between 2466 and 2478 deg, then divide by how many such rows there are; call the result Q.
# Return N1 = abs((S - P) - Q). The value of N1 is 24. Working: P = 18.2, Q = 22.6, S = 17.1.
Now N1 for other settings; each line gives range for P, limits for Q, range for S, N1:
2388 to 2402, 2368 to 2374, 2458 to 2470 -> 11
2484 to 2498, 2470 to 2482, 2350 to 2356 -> 24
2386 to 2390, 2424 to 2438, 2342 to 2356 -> 17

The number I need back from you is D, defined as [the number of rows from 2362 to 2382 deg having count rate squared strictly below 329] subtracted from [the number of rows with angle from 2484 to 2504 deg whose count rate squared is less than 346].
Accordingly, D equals -4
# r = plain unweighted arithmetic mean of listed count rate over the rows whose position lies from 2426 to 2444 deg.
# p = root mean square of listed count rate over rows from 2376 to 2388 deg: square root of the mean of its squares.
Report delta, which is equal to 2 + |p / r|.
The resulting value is 2.8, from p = 15.0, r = 17.8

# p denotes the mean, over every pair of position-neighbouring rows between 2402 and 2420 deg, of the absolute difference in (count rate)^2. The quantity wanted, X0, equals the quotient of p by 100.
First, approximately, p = 36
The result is 0.36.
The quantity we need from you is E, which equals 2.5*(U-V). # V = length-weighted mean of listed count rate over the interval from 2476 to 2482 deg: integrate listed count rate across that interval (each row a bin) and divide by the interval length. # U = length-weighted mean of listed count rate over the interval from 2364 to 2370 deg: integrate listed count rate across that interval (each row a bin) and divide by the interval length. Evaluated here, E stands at -9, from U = 18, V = 21.5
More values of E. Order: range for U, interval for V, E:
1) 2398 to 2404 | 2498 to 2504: 6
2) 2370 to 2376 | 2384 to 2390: -2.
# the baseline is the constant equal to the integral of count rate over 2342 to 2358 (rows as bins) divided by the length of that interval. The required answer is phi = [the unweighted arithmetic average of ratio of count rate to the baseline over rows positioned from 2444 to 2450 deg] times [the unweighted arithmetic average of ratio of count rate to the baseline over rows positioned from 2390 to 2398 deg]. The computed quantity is 0.99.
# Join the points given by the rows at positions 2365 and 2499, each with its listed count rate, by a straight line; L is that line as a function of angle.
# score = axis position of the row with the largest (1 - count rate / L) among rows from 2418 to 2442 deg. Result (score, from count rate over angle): 2441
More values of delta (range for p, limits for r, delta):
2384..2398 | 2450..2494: 2.8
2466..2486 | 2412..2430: 3.1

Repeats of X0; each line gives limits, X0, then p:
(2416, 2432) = 0.41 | 41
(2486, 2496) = 0.50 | 50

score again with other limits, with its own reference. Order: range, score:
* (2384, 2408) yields 2389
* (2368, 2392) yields 2377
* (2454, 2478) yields 2455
